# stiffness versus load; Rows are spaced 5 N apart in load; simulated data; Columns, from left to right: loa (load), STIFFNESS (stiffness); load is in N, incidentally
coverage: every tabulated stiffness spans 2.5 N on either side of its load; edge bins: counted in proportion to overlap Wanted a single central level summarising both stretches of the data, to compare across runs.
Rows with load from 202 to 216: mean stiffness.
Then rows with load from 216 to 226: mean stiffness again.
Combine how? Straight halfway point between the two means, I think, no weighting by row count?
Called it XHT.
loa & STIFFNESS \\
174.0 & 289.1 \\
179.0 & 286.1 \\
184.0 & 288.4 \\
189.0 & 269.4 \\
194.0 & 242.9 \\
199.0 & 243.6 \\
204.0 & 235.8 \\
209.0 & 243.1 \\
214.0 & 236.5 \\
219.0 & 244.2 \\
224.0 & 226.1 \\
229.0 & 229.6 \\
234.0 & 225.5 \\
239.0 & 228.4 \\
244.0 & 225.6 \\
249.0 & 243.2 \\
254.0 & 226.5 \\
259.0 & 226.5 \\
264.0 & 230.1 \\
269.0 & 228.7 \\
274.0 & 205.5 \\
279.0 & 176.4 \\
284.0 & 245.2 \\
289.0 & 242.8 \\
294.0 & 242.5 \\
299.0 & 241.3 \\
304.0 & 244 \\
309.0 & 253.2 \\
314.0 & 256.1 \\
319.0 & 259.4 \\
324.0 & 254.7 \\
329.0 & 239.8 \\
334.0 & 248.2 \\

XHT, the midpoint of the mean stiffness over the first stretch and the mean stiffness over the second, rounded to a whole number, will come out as 237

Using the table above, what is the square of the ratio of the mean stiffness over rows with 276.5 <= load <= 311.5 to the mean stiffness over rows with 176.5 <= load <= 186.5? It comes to 0.67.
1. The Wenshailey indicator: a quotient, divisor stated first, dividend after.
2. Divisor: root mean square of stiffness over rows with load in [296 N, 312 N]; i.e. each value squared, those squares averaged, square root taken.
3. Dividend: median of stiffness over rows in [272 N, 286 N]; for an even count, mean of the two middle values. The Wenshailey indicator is 0.83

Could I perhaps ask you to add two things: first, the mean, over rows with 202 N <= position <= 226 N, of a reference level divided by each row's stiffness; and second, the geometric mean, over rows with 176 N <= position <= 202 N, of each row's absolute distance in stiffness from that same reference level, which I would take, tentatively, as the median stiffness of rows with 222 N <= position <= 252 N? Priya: 34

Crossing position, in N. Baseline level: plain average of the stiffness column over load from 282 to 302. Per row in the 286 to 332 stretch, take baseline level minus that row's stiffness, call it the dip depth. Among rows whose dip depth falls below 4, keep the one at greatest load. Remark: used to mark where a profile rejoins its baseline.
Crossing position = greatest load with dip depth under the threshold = 329.0 N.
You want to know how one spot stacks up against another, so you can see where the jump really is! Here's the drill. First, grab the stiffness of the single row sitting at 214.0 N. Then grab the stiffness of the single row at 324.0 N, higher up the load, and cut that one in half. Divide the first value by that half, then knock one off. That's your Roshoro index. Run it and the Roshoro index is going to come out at 0.86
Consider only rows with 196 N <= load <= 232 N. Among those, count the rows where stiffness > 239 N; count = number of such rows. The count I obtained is 3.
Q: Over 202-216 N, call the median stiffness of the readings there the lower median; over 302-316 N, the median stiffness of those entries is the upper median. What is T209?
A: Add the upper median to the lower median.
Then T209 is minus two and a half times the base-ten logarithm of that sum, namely -6.72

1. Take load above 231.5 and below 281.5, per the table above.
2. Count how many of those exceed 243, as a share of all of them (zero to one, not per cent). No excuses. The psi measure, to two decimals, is 0.10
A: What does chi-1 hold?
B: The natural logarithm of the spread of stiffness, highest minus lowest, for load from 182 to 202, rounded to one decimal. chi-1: 3.8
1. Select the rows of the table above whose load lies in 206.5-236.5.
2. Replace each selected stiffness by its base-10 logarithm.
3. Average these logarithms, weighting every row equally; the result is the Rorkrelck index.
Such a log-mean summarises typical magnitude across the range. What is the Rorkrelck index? 2.37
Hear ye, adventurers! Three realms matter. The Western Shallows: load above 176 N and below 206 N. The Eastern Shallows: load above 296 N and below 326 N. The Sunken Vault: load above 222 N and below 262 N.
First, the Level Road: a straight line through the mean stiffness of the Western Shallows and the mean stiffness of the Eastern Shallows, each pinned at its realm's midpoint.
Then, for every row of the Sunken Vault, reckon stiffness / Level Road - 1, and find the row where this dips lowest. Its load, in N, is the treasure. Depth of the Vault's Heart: 224.0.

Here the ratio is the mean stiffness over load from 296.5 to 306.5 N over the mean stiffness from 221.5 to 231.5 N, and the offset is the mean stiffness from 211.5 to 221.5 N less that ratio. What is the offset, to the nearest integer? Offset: 239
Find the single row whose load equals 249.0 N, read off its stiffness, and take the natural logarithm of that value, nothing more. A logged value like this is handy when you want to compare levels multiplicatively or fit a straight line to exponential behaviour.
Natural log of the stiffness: 5.49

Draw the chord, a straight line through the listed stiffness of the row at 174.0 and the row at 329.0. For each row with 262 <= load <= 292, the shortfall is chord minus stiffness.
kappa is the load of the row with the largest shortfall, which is 279.0 N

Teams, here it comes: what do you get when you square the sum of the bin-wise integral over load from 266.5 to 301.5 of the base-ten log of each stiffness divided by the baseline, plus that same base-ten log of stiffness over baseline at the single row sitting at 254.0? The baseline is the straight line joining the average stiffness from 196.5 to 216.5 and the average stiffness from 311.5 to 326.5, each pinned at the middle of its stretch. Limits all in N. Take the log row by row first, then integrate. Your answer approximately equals 3.06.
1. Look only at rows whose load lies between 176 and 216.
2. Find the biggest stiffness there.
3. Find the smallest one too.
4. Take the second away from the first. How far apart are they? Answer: 53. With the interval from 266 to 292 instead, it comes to 69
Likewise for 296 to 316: 15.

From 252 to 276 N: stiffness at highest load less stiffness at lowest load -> -21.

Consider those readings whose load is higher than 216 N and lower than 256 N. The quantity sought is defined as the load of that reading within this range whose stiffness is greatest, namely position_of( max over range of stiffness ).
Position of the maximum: 219.0 N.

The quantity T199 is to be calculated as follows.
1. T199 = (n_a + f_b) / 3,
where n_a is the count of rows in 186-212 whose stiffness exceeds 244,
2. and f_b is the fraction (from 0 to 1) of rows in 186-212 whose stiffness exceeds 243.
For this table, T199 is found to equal 0.53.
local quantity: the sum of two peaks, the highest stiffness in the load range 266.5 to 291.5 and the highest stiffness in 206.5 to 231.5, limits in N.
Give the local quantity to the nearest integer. 489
